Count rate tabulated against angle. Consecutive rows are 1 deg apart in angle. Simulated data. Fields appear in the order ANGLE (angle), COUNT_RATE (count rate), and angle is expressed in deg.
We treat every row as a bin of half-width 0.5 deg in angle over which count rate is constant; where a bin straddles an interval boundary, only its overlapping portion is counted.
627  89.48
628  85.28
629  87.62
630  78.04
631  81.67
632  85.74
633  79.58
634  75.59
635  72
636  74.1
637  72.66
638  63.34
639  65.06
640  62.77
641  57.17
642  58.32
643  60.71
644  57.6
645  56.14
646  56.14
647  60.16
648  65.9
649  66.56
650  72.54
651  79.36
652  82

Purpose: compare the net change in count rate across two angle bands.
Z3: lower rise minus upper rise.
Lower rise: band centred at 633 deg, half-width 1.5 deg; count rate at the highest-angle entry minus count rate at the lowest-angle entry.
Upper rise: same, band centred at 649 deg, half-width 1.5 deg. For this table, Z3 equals -17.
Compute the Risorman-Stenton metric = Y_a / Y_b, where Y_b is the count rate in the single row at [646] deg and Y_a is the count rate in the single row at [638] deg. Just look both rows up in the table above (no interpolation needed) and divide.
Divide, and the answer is 1.1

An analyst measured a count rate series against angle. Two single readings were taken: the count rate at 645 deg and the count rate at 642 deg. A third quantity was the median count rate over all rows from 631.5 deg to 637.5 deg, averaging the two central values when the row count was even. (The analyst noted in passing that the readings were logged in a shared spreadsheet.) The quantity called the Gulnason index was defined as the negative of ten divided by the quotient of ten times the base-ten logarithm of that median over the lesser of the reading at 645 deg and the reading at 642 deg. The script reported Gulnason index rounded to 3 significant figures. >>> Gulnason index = -30.0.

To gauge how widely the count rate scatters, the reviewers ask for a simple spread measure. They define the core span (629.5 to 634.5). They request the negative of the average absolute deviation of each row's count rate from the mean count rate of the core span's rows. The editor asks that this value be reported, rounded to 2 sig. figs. -2.9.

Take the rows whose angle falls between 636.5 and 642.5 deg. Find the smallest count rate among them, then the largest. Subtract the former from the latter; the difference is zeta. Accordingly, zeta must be 15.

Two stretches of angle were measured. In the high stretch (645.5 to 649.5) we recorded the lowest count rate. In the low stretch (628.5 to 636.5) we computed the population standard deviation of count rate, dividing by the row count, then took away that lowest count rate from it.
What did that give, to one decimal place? -51.0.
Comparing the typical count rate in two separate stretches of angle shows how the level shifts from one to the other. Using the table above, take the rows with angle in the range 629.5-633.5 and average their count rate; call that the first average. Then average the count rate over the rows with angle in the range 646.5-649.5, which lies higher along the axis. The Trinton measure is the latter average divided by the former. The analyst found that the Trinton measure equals 0.79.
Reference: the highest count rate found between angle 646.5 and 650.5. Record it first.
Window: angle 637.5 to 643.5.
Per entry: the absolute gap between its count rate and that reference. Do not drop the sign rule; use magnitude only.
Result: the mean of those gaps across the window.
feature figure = 11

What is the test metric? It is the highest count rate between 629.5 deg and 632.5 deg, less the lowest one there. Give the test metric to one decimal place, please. 7.7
